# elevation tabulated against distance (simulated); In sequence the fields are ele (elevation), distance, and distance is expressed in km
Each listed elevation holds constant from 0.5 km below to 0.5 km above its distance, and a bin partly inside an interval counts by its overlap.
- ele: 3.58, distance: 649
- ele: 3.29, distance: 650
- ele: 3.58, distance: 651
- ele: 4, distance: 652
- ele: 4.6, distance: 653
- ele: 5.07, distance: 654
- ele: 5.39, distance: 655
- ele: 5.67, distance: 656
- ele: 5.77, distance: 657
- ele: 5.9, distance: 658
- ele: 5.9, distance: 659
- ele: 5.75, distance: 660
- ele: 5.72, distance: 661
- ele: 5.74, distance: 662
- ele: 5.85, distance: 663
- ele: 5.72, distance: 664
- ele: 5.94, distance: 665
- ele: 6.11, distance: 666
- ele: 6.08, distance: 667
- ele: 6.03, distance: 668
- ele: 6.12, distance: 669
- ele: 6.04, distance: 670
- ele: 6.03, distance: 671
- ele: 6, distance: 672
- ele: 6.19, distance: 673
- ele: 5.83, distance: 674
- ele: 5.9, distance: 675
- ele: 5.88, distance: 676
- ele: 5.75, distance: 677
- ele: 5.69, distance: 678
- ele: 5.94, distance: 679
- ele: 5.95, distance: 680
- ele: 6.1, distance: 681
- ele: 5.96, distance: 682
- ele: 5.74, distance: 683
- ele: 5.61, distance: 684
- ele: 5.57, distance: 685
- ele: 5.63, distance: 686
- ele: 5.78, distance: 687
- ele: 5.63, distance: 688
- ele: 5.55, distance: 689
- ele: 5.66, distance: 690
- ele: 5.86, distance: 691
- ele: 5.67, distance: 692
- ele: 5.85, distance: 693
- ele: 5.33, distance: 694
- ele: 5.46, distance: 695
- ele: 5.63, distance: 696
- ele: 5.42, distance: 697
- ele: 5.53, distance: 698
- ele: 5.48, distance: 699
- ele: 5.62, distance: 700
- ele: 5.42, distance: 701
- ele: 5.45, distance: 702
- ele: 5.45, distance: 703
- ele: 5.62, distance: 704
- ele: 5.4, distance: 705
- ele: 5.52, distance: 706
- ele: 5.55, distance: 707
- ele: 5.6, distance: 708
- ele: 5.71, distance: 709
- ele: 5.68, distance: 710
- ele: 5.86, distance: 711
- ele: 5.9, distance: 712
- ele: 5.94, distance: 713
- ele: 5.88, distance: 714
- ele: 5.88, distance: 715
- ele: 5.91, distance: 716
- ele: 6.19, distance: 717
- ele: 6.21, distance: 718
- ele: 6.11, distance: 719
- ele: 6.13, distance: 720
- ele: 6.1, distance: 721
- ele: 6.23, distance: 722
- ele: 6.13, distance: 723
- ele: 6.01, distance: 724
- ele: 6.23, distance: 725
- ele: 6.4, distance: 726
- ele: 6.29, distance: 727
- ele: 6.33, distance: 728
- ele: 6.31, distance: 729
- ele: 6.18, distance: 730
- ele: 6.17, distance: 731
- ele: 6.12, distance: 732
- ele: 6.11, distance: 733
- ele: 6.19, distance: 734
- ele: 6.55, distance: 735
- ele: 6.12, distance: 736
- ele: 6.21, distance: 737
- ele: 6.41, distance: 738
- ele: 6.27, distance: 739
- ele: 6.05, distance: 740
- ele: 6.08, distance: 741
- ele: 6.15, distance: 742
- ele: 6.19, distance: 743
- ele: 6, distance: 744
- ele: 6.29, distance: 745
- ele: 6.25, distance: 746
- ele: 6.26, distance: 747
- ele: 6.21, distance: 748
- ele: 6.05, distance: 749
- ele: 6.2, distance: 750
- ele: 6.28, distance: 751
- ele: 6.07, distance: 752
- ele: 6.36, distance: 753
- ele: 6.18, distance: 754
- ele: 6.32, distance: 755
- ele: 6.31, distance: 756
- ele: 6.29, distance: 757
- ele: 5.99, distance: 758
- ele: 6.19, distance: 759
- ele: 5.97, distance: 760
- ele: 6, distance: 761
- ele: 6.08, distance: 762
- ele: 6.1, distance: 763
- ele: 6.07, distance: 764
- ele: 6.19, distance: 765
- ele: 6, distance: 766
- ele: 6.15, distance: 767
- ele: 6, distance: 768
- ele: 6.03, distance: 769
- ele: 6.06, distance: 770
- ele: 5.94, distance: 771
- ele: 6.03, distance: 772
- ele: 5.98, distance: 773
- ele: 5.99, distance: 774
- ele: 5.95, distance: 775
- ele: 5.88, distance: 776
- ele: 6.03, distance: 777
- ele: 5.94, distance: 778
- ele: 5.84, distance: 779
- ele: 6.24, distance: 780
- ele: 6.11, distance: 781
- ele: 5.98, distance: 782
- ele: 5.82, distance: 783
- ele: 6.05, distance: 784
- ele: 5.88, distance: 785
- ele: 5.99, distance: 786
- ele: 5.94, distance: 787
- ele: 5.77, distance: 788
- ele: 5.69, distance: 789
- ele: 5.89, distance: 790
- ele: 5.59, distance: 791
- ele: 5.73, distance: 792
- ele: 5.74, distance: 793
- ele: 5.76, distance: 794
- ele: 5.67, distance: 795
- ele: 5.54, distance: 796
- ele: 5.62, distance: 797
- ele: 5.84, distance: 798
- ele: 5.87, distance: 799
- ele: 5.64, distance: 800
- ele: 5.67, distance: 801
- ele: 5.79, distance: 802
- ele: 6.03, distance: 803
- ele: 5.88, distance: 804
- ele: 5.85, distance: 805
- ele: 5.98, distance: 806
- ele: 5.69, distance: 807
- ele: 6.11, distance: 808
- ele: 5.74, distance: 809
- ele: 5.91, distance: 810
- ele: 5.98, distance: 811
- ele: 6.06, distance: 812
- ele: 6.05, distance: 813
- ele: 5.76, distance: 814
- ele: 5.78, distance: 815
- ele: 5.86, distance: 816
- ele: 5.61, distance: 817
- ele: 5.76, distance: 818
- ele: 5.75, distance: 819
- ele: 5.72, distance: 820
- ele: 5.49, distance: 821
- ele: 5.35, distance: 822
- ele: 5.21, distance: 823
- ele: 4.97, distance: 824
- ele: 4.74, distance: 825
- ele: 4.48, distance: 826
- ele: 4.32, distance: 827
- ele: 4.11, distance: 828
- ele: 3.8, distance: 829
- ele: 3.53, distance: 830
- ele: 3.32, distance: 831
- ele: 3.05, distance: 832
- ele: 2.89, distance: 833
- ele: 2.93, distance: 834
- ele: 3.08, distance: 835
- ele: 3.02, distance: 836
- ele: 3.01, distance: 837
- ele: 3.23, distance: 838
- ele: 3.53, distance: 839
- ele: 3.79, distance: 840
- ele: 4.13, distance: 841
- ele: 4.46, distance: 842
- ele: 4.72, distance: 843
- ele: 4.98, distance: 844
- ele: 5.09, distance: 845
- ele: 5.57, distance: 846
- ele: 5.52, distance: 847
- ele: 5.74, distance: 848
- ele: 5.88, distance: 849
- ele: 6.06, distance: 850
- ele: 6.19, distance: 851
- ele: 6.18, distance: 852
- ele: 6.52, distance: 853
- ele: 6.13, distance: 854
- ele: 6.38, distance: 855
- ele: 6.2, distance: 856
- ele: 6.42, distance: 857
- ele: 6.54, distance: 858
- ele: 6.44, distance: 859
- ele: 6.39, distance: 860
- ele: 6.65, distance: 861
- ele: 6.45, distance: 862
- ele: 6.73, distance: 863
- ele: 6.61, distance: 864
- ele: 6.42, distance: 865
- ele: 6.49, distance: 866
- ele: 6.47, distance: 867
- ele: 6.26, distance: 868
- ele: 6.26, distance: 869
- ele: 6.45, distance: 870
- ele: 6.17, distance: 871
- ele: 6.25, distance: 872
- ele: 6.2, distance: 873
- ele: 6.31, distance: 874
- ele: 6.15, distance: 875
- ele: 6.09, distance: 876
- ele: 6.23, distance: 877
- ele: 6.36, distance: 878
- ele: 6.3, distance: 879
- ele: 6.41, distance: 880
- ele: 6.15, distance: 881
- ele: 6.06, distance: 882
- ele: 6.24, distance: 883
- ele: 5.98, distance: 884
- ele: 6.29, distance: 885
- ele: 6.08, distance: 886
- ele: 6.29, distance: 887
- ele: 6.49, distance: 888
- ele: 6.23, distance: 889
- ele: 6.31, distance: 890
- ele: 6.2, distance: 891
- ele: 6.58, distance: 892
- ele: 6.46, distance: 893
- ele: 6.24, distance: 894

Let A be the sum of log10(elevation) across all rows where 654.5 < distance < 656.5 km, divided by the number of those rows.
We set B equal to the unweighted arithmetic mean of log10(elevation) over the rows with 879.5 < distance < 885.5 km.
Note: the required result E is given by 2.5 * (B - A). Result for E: 0.12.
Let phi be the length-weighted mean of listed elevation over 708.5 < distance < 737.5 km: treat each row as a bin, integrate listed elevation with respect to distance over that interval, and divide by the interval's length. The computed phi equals 6.11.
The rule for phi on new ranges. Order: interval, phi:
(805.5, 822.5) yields 5.80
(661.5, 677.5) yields 5.95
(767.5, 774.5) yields 6.00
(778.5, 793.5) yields 5.88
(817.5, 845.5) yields 4.23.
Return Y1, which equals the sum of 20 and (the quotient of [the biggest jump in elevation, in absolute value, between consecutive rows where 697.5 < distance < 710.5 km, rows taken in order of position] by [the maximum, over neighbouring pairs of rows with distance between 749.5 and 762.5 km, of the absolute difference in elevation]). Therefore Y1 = 20.7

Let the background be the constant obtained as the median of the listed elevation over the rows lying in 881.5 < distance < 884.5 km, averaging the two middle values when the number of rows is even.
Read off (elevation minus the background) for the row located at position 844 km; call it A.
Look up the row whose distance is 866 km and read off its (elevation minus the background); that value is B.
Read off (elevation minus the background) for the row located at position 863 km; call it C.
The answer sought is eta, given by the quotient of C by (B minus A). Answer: 0.4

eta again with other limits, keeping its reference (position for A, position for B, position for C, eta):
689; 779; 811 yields -0.3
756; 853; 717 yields 0.6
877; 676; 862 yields -1.1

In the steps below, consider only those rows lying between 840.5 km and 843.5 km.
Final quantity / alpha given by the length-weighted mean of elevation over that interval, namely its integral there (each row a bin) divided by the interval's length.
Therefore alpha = 4.4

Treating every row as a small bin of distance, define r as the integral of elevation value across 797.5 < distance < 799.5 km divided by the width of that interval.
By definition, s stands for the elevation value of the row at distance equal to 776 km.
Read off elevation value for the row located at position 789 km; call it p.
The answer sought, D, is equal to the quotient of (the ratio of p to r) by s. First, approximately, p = 5.69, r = 5.9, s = 5.88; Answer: 0.165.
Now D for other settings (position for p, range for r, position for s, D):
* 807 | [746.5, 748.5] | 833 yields 0.316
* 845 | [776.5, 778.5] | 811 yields 0.142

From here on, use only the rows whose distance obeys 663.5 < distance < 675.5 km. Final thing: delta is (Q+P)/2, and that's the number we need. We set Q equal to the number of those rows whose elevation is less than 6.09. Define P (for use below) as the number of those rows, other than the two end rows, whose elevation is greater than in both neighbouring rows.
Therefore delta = 6.0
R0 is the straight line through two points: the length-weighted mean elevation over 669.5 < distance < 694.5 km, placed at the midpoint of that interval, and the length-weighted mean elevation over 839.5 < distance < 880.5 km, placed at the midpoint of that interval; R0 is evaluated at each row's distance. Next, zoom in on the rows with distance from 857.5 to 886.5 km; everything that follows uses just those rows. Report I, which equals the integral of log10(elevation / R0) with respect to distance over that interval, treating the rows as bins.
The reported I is 0.60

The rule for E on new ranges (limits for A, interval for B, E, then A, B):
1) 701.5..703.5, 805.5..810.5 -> 0.08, 0.736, 0.77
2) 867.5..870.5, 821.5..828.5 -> -0.32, 0.801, 0.67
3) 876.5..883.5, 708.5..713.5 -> -0.08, 0.796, 0.76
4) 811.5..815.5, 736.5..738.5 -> 0.07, 0.772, 0.80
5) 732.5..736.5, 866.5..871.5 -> 0.01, 0.795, 0.80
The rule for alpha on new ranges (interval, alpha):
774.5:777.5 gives 6.0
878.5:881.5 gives 6.3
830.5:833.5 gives 3.1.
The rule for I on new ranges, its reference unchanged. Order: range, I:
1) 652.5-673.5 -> -0.01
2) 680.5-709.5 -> -0.46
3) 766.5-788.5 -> 0.10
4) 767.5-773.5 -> 0.04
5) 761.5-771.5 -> 0.11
